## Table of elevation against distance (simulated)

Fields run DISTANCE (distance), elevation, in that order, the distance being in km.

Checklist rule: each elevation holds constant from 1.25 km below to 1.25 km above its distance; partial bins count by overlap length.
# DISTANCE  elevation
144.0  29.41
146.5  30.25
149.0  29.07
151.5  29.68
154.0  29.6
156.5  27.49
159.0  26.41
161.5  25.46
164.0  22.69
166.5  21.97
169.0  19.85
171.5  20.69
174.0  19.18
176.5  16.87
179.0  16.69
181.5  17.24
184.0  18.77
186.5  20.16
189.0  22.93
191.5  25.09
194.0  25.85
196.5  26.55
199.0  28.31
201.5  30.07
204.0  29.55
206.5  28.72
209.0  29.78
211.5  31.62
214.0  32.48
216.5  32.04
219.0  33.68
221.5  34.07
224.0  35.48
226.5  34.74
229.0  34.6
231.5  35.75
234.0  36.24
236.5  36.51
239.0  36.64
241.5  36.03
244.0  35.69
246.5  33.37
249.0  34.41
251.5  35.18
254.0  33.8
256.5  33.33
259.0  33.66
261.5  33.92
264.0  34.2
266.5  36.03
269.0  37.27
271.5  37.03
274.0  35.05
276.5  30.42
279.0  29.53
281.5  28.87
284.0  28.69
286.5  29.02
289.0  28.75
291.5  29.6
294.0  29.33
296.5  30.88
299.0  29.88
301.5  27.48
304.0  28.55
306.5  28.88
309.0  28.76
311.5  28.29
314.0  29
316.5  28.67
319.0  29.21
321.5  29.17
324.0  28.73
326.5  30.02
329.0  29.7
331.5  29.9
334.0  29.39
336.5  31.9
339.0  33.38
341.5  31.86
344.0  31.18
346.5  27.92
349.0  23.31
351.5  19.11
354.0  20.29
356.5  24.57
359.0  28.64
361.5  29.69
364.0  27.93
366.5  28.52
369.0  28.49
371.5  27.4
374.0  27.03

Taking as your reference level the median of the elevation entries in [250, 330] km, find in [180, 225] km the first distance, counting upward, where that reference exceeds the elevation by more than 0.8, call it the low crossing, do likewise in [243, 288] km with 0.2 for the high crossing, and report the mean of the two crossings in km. 231.5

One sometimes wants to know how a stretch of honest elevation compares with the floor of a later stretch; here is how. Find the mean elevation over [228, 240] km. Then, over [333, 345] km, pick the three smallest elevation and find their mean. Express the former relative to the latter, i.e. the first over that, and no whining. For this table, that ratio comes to 1.2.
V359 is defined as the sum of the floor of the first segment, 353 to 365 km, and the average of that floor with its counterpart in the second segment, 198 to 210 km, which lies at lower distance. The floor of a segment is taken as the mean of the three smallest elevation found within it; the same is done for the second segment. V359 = 50.8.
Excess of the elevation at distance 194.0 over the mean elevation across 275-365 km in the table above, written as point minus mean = -3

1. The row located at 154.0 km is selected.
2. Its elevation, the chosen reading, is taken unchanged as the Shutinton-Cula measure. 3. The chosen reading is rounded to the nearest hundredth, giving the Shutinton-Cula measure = 29.60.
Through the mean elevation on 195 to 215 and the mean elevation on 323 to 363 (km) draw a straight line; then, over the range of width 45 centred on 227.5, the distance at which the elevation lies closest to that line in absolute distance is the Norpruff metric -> 209.0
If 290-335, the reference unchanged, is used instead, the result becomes 304.0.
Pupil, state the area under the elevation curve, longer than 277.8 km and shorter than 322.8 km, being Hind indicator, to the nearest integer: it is 1306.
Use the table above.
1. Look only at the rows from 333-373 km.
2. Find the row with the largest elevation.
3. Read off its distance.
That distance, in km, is 339.0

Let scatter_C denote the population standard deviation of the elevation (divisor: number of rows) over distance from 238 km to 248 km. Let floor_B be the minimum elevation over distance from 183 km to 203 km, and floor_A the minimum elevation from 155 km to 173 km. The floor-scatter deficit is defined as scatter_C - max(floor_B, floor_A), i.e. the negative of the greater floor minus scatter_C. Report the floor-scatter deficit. -19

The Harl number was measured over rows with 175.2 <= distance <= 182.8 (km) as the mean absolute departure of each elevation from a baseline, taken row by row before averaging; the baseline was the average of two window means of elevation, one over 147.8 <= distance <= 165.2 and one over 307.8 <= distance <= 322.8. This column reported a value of 11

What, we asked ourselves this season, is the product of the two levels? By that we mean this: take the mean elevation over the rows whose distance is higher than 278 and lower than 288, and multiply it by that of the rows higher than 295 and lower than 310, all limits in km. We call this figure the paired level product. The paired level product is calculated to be 844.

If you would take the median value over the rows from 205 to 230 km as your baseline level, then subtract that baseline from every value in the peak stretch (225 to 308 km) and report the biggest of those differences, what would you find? 4.2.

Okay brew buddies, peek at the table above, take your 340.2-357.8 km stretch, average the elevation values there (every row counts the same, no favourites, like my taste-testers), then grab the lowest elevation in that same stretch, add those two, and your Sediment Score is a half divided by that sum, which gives 0.0112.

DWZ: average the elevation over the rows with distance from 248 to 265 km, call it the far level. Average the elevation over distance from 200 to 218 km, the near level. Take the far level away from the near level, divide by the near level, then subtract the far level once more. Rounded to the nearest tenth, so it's -34.2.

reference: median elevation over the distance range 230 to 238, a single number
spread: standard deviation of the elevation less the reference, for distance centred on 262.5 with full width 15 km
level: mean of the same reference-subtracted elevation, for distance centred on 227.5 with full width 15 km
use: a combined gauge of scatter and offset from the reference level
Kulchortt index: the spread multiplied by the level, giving -2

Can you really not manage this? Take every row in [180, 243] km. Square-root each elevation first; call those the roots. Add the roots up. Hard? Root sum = 137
